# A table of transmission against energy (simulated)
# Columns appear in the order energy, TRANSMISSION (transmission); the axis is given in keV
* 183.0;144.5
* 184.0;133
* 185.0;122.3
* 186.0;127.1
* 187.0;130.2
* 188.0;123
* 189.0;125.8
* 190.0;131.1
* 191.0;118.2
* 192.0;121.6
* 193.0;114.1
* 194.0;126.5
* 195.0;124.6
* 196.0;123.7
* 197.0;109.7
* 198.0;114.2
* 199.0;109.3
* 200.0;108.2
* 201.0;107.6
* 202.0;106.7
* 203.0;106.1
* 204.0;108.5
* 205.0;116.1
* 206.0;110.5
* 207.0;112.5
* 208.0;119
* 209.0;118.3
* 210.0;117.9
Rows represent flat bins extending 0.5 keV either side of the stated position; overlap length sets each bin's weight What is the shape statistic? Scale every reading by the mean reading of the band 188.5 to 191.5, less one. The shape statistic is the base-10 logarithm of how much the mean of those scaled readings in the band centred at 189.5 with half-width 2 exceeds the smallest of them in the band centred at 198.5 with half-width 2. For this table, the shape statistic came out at -0.88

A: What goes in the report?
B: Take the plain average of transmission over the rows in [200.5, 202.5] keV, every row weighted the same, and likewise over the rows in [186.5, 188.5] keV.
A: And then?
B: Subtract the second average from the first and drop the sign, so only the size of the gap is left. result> 19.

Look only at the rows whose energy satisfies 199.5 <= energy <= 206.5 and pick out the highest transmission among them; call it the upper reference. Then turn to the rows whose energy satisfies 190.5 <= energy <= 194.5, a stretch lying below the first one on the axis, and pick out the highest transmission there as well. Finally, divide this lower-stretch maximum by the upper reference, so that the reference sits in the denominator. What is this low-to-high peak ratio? 1.09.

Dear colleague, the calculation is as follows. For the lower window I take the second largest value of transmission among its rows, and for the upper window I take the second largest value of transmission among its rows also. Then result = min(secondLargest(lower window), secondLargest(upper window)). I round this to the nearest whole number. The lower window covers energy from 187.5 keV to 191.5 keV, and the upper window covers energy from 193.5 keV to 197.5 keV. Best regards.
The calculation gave 125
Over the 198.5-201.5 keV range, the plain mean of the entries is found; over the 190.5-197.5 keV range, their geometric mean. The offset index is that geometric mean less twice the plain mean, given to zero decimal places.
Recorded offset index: -97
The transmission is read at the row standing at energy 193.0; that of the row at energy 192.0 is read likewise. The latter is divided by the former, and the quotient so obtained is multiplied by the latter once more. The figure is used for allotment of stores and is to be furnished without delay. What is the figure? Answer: 130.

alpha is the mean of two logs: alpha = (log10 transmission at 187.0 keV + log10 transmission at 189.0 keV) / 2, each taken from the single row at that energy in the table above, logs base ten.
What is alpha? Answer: 2.11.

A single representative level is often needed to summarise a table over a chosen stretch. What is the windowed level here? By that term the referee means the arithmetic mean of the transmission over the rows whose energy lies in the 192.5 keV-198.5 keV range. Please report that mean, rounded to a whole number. 119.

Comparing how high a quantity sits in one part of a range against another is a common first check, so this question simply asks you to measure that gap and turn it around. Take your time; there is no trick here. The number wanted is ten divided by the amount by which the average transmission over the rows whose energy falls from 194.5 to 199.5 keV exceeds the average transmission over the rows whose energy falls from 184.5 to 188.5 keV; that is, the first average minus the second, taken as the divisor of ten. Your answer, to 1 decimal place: -1.1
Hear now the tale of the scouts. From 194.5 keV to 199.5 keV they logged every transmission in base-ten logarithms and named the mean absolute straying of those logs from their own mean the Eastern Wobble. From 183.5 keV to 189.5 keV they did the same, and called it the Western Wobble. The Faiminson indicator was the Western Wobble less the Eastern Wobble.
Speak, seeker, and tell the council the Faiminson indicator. -0.012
